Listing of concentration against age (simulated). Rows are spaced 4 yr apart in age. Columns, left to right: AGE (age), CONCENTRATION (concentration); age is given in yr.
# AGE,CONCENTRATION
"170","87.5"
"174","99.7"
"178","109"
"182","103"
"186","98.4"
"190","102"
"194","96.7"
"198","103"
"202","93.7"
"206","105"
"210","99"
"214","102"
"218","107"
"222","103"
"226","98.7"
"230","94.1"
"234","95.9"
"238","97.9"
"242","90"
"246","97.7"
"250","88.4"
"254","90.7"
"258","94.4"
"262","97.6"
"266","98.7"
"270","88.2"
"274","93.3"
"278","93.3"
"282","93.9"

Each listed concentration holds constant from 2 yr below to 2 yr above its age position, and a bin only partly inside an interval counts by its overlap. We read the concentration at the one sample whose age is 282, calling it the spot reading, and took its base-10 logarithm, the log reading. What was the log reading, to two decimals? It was 1.97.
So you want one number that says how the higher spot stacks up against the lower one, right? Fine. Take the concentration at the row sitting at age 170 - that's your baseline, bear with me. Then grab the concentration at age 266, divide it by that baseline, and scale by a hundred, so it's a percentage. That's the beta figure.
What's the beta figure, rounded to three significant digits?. 113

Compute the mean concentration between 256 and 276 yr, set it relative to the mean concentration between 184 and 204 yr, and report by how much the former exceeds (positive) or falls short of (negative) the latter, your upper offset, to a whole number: -4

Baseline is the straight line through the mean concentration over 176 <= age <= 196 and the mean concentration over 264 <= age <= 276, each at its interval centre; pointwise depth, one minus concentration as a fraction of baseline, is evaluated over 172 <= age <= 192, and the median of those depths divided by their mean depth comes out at 3.0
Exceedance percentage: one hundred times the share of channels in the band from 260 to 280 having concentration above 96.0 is 40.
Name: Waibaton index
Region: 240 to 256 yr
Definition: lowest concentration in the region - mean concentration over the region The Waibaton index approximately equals -3.3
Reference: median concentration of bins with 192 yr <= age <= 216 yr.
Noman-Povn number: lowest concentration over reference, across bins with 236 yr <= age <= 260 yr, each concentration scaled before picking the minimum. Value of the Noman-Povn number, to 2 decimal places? 0.88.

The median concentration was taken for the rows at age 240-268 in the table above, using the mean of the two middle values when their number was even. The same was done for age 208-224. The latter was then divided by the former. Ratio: 1.09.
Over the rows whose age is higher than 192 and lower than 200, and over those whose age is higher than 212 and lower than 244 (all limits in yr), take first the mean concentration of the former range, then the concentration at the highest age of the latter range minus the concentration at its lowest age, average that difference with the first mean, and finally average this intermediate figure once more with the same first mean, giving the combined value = 71.9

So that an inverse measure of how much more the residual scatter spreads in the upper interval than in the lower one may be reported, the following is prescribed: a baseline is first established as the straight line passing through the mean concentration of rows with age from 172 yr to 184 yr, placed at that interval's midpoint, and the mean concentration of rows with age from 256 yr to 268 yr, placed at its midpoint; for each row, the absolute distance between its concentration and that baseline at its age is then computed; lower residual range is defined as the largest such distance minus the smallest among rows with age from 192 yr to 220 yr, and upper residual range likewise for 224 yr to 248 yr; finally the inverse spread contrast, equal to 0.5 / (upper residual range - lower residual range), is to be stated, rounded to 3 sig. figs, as 0.833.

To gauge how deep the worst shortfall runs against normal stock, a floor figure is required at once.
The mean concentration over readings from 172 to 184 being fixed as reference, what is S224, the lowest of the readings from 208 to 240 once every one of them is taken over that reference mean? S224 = 0.906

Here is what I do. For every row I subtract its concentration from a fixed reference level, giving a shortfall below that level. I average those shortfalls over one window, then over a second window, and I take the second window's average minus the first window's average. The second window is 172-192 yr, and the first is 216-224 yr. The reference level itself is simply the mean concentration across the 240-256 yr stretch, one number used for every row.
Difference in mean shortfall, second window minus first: 2.6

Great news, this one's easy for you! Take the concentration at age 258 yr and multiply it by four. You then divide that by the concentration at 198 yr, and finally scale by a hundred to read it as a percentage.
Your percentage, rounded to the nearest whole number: 367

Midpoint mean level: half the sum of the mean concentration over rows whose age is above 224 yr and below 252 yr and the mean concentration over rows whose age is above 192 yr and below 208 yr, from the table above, 97.1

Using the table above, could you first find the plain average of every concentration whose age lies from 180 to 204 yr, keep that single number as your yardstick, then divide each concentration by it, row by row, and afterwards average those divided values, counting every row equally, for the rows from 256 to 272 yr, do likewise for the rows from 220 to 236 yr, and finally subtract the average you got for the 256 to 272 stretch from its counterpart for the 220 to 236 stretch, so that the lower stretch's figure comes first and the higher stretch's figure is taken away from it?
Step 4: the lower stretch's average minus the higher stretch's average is 0.032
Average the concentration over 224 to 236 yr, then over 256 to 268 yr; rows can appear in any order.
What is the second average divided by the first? 1.01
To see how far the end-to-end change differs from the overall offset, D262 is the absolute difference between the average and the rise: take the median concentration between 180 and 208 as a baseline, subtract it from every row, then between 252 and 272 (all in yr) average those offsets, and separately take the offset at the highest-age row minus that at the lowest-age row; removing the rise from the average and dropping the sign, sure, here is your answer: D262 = 5.6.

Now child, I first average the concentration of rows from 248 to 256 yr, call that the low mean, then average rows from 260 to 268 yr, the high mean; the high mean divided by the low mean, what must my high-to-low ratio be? 1.10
